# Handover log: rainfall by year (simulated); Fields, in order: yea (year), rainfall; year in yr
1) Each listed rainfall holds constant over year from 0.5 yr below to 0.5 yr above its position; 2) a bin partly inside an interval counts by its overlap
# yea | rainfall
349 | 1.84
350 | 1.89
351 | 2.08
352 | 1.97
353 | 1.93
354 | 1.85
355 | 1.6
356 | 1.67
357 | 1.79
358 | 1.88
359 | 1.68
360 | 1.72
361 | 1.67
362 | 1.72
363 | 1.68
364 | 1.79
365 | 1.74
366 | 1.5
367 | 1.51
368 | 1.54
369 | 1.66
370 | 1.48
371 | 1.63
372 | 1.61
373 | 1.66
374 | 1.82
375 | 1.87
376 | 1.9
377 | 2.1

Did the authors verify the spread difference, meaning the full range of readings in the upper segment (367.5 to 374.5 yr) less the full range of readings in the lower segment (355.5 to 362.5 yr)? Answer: 0.13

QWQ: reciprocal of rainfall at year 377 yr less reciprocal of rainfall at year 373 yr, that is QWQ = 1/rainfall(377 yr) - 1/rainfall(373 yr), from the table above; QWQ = -0.13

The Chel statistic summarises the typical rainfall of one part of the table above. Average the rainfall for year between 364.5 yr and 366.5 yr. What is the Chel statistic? 1.62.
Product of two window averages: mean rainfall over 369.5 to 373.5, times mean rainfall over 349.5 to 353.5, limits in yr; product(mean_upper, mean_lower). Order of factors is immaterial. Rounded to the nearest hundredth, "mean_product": 3.14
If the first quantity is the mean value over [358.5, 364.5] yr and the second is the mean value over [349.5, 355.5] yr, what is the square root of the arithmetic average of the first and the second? 1.34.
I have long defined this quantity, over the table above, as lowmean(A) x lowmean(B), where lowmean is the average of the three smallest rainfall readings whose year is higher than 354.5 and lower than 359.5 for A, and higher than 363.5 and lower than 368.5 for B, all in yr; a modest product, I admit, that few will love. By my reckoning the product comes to 2.50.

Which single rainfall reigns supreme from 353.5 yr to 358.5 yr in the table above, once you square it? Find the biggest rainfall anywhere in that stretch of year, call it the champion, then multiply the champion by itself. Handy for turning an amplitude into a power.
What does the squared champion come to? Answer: 3.53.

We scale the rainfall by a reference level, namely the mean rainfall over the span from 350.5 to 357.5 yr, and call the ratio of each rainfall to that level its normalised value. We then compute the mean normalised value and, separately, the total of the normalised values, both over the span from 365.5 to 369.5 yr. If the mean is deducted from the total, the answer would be 2.53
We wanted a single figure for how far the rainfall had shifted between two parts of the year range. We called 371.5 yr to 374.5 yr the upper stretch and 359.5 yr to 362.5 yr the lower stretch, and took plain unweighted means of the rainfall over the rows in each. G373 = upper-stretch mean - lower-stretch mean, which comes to 0.0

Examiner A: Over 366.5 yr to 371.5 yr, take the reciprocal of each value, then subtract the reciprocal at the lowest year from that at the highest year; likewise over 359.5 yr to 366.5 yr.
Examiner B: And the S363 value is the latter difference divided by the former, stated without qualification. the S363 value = -1.7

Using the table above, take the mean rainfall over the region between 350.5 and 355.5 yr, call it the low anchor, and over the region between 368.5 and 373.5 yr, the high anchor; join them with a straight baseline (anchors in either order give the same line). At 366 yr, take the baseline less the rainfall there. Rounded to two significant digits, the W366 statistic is 0.19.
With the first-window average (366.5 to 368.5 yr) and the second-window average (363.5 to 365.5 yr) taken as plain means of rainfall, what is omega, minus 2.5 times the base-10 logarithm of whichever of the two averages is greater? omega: -0.62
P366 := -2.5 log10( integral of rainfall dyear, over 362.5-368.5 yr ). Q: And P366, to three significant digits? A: -2.47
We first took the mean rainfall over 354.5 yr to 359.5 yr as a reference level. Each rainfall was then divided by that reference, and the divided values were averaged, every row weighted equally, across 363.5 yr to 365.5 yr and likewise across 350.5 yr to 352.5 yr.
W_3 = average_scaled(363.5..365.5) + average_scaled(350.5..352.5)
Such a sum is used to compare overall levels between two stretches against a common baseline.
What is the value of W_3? 2.20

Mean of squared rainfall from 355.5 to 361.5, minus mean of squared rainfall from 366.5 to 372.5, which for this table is 0.54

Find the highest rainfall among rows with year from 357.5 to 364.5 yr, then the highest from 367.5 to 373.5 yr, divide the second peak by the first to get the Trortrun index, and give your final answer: 0.88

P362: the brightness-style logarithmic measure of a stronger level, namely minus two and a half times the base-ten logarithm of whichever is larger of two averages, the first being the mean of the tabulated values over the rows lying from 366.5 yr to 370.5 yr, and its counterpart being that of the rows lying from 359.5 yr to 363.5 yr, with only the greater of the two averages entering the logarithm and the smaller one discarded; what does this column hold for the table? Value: -0.57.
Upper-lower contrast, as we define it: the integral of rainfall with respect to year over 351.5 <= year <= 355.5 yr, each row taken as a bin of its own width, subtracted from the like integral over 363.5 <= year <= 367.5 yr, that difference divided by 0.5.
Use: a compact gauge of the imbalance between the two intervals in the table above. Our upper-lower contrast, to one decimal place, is -1.6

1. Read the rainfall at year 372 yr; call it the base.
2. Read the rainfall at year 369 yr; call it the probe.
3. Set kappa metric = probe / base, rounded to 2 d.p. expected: 1.03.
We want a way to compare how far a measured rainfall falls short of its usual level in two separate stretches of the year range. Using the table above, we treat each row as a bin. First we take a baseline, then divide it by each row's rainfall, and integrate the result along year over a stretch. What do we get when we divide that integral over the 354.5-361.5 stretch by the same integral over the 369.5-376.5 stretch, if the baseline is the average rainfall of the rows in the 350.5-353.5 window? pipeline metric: 0.99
